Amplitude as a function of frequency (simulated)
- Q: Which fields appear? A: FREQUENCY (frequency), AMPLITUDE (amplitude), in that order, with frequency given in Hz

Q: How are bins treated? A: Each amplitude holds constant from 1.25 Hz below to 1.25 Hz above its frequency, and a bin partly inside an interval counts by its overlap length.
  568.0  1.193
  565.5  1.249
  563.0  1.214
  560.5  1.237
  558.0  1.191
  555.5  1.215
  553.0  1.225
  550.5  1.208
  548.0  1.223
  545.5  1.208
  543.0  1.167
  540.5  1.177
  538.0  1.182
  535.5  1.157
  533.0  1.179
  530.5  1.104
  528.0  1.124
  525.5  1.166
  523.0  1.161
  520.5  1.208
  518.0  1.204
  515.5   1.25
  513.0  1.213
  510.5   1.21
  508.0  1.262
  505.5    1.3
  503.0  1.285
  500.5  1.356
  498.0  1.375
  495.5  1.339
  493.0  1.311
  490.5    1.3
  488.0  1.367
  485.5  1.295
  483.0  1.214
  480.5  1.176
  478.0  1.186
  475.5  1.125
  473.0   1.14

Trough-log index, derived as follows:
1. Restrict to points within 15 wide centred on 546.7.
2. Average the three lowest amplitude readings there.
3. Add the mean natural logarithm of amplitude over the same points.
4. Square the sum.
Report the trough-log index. 1.9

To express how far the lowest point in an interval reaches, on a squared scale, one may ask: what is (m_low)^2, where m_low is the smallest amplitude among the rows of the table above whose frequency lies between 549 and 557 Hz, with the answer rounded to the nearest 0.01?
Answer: 1.46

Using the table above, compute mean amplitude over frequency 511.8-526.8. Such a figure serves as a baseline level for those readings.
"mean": 1.20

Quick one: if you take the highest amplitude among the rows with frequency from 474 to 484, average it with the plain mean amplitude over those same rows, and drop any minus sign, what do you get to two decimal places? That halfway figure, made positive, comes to 1.19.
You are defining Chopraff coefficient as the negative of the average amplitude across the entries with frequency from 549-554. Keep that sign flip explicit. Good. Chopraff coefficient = -1.22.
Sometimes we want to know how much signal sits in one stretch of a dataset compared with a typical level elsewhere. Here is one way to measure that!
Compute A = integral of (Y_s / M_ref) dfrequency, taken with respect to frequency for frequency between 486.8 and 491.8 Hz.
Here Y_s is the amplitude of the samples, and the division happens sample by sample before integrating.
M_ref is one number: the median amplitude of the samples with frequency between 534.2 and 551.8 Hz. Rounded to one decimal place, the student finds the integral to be 5.6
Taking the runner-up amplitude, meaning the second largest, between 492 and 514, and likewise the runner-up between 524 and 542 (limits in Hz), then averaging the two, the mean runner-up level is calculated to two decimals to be 1.27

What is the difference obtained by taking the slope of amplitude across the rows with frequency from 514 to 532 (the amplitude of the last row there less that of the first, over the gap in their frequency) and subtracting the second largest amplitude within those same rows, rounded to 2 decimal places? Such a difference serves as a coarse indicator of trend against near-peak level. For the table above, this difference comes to -1.22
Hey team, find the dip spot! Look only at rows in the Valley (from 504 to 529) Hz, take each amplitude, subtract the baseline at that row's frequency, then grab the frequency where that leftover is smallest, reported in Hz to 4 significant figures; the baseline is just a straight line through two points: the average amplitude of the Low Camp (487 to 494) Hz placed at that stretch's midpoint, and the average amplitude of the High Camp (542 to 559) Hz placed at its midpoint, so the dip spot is 528.0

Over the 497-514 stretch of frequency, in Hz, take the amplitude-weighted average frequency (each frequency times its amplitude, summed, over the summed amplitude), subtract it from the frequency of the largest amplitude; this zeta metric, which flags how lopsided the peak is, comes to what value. -7.3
